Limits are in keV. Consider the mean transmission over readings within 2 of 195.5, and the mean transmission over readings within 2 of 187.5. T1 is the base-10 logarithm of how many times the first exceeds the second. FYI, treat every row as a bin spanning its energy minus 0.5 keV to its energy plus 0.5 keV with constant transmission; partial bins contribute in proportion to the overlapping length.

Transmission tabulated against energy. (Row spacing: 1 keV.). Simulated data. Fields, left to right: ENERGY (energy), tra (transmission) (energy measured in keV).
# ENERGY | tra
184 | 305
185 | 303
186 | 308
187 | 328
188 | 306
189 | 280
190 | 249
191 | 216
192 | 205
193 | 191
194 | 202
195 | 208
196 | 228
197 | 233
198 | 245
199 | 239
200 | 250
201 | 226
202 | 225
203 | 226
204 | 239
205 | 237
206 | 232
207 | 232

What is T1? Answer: -0.15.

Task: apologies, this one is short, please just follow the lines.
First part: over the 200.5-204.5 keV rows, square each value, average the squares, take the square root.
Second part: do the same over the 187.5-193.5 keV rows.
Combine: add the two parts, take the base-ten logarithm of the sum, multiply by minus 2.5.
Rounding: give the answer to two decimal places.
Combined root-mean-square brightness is -6.69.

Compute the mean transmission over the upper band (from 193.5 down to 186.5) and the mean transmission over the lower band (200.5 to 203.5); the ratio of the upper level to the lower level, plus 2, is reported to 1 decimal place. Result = 3.1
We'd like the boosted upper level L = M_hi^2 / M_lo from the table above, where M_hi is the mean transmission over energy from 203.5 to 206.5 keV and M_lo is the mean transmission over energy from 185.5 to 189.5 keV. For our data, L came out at 182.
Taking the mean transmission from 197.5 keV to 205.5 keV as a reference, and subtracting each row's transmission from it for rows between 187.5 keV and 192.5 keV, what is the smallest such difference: -70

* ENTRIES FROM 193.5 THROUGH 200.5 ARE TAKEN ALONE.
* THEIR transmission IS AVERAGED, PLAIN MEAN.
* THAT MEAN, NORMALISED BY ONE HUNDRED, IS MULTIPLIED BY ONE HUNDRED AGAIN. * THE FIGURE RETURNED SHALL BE 229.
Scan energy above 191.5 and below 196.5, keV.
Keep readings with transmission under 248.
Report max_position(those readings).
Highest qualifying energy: 196 keV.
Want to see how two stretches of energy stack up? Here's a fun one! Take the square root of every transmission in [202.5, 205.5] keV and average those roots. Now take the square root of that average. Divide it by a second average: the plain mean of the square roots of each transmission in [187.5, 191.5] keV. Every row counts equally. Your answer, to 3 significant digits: 0.242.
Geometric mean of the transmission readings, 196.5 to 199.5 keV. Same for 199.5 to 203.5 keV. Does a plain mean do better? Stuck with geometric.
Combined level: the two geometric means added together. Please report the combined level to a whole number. 470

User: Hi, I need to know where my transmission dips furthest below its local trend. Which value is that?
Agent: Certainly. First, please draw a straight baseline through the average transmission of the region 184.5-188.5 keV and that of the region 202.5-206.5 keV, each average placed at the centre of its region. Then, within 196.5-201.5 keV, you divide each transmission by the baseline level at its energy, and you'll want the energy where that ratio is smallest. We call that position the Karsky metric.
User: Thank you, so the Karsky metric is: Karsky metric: 197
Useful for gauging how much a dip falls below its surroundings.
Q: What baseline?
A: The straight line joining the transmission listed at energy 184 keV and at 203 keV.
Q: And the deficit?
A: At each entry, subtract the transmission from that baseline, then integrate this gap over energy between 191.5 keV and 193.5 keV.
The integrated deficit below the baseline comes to 143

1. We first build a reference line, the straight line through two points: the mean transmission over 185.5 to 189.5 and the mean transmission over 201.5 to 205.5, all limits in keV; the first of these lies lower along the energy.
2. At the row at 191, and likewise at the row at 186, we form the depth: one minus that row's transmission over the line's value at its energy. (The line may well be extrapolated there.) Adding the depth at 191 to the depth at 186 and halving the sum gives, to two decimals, 0.13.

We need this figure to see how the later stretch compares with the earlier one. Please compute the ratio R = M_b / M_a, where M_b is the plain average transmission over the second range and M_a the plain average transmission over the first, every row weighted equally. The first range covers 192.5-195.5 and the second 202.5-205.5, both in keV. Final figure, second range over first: 1.17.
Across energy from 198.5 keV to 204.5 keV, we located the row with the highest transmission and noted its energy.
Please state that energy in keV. 200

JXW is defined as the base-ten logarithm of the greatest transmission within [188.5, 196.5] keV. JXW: 2.45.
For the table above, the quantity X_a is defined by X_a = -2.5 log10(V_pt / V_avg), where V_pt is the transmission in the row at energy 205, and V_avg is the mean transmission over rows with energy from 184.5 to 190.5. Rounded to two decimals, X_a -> 0.24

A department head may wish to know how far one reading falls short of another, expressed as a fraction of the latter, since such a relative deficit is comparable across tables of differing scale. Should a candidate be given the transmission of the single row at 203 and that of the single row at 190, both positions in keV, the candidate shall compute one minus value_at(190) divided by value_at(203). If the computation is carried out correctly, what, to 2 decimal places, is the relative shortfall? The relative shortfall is -0.10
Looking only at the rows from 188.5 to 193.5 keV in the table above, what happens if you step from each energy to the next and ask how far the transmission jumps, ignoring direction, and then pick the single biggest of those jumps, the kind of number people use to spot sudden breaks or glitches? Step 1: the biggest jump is 33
